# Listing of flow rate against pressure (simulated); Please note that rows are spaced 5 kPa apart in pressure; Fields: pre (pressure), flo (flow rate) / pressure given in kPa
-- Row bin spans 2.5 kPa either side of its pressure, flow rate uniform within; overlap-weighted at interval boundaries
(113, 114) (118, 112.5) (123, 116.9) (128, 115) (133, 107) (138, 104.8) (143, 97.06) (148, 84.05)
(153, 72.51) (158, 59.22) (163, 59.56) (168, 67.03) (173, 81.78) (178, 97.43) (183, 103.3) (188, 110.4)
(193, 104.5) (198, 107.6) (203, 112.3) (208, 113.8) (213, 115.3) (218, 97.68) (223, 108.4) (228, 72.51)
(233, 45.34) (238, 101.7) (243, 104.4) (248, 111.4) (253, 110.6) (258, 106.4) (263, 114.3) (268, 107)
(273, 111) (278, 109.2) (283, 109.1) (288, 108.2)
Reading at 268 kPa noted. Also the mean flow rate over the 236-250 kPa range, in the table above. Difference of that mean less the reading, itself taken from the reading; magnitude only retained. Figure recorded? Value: 108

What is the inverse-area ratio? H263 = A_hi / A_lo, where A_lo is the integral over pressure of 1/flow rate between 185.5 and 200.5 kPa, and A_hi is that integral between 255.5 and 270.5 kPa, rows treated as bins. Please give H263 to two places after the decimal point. 0.98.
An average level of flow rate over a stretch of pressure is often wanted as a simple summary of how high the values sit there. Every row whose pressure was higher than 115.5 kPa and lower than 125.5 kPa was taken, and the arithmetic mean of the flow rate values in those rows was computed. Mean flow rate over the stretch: 115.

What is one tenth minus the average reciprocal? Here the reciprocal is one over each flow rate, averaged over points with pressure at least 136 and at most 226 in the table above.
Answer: 0.0889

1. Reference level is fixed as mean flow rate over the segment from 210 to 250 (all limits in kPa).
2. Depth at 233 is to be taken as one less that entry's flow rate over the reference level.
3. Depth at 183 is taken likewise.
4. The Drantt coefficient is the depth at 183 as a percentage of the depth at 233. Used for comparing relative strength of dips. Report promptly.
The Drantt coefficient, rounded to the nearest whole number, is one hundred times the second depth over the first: -18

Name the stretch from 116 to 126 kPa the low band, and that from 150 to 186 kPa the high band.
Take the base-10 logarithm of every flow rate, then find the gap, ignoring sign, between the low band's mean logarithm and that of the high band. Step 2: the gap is 0.18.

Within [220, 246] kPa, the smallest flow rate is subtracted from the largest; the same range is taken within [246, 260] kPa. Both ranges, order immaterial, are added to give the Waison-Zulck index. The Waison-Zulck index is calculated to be 68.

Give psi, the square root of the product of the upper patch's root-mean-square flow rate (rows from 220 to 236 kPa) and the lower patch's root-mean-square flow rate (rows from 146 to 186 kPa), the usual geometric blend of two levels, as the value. 80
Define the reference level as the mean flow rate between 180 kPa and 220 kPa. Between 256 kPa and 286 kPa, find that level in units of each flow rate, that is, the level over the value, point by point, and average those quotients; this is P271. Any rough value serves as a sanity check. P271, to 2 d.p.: 0.99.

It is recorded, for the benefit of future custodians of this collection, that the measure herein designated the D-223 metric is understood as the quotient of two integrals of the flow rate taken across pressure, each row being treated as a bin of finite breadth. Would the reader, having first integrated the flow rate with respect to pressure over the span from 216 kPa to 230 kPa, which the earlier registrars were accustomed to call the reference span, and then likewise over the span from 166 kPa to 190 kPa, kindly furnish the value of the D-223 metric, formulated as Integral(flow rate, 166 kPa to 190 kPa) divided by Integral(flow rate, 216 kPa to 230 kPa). 1.7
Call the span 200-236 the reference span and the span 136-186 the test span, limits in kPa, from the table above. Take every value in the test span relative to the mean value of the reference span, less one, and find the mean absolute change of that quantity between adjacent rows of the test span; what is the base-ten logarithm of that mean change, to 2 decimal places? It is -0.98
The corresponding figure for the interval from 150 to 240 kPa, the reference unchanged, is -0.85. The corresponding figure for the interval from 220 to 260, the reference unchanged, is -0.70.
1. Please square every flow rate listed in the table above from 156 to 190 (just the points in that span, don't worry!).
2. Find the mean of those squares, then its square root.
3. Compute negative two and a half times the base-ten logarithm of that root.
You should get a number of -4.82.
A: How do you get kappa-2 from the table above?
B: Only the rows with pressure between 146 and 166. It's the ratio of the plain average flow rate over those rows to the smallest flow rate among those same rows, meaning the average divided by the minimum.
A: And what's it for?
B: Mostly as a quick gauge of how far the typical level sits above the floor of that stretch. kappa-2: 1.16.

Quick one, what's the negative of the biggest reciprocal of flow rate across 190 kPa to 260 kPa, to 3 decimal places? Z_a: -0.022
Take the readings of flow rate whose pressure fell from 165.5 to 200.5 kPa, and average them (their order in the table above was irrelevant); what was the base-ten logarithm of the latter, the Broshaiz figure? 1.98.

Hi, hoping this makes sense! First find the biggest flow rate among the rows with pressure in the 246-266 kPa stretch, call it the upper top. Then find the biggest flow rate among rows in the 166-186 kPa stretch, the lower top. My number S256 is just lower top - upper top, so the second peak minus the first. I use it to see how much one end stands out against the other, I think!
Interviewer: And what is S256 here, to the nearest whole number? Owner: -11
